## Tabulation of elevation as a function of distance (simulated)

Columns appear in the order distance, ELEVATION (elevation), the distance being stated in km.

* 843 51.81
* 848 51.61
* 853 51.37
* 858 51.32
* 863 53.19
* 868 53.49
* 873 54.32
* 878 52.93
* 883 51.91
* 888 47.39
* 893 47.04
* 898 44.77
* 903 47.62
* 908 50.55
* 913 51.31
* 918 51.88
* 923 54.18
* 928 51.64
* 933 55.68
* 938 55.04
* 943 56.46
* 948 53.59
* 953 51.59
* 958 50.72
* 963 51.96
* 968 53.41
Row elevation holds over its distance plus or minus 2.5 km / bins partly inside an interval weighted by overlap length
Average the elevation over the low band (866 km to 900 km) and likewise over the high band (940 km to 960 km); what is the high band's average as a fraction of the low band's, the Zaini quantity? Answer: 1.06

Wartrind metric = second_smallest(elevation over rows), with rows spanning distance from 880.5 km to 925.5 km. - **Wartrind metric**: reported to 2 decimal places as 47.04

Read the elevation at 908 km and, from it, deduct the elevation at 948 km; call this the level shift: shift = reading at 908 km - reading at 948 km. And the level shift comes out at -3.0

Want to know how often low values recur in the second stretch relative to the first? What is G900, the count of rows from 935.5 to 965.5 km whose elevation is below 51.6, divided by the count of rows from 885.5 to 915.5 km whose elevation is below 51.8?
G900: 0.3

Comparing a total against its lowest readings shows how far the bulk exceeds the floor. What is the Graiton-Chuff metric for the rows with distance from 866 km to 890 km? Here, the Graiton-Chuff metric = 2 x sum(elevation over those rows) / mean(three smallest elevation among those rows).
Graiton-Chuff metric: 10.25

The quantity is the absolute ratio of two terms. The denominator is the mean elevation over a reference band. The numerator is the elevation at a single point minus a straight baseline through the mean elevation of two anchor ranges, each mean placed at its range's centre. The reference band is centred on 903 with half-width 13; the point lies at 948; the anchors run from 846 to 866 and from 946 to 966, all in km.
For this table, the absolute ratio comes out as 0.034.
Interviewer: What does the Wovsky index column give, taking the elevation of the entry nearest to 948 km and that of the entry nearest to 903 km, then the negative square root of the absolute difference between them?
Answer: -2.44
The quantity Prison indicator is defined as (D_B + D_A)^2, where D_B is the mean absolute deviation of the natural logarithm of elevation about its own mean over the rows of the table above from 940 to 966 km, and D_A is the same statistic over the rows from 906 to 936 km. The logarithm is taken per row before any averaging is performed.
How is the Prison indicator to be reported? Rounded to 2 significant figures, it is 0.0039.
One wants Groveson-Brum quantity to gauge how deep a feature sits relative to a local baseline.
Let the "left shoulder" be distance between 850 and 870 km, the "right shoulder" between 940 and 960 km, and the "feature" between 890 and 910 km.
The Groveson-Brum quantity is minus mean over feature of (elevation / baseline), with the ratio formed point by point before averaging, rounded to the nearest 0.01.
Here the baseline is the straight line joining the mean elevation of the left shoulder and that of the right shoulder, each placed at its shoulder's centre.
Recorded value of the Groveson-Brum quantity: -0.90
